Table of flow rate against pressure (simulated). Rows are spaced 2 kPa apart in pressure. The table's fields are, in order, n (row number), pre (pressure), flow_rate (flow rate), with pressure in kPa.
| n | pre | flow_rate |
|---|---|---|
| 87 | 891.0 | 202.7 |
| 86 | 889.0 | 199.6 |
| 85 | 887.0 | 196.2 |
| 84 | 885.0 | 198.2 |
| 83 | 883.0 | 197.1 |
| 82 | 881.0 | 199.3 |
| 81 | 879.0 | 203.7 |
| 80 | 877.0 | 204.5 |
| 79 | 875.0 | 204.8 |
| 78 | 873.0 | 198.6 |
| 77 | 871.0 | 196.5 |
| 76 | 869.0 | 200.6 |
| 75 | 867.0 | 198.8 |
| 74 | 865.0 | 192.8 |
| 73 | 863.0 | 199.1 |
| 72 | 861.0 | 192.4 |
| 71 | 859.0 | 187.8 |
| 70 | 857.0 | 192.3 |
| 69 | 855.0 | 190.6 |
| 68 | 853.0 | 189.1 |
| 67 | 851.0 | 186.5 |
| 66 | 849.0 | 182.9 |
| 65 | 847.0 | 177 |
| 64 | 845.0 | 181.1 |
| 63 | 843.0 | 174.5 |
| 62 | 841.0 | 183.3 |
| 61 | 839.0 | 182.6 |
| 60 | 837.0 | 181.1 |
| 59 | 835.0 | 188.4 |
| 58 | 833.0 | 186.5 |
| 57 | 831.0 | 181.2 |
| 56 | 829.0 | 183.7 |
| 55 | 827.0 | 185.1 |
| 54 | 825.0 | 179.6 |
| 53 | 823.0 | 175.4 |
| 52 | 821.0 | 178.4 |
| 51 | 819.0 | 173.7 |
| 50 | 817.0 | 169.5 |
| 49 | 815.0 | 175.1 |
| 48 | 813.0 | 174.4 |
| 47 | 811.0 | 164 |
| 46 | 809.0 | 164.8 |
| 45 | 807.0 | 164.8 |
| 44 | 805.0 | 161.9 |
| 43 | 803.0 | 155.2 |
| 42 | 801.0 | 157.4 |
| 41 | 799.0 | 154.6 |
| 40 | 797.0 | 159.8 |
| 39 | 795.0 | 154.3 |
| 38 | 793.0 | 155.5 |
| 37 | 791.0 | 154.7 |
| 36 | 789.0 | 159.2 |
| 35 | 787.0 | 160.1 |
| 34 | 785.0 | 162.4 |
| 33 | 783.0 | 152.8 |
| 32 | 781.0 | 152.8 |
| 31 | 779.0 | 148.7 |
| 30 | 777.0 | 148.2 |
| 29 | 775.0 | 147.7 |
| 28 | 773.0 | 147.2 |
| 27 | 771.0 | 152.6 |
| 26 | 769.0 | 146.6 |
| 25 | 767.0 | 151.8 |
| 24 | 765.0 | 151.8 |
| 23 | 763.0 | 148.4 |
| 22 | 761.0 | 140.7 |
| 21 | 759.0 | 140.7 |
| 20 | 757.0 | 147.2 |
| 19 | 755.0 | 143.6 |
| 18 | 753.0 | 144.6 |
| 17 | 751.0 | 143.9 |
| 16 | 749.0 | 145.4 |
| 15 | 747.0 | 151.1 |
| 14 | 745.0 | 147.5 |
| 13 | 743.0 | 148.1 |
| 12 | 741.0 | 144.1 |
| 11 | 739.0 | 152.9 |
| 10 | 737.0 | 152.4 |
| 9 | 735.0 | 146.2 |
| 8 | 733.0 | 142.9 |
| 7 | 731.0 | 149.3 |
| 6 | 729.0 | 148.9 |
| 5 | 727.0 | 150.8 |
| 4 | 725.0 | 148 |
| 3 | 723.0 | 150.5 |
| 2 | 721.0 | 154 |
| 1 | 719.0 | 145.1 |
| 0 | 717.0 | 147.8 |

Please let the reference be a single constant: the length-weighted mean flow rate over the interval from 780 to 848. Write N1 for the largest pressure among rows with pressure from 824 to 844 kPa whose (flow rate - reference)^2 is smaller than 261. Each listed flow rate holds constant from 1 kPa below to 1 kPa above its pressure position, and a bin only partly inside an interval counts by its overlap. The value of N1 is 843.0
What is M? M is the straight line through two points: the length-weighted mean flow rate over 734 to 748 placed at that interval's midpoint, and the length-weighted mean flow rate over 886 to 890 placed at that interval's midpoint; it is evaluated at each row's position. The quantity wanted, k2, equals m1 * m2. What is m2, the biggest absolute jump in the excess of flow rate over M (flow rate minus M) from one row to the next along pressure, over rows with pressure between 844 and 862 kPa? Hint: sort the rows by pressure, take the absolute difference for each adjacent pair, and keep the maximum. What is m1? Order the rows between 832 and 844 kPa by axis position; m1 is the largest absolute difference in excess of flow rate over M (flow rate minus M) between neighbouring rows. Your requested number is 50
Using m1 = 9.47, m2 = 5.2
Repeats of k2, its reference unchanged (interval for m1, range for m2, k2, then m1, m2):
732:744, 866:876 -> 52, 9.47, 5.5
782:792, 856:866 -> 62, 8.93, 7.0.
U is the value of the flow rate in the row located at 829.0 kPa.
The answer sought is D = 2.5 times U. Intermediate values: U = 183.7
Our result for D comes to 459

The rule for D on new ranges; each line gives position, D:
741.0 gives 360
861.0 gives 481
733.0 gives 357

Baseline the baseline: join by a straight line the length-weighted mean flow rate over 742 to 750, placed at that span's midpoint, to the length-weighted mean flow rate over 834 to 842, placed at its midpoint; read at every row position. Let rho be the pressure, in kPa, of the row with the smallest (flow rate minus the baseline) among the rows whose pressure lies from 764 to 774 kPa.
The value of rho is 773.0 kPa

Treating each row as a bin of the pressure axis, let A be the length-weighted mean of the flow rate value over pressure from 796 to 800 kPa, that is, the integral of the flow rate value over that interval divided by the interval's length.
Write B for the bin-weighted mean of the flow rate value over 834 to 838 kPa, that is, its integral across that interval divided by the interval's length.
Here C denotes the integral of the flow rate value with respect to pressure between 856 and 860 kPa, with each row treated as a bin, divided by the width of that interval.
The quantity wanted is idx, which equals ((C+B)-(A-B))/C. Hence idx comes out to 2.12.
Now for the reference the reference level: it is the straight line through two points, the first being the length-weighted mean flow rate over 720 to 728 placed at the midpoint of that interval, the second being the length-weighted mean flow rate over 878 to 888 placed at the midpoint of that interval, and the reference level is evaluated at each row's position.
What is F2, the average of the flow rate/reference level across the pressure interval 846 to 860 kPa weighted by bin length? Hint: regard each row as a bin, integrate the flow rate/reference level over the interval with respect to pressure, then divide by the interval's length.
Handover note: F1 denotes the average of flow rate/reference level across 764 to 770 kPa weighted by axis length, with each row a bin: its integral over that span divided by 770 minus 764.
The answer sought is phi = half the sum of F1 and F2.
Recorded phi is 0.949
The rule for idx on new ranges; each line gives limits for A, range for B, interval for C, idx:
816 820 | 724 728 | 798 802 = 1.82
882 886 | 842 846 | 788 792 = 2.01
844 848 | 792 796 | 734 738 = 1.88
